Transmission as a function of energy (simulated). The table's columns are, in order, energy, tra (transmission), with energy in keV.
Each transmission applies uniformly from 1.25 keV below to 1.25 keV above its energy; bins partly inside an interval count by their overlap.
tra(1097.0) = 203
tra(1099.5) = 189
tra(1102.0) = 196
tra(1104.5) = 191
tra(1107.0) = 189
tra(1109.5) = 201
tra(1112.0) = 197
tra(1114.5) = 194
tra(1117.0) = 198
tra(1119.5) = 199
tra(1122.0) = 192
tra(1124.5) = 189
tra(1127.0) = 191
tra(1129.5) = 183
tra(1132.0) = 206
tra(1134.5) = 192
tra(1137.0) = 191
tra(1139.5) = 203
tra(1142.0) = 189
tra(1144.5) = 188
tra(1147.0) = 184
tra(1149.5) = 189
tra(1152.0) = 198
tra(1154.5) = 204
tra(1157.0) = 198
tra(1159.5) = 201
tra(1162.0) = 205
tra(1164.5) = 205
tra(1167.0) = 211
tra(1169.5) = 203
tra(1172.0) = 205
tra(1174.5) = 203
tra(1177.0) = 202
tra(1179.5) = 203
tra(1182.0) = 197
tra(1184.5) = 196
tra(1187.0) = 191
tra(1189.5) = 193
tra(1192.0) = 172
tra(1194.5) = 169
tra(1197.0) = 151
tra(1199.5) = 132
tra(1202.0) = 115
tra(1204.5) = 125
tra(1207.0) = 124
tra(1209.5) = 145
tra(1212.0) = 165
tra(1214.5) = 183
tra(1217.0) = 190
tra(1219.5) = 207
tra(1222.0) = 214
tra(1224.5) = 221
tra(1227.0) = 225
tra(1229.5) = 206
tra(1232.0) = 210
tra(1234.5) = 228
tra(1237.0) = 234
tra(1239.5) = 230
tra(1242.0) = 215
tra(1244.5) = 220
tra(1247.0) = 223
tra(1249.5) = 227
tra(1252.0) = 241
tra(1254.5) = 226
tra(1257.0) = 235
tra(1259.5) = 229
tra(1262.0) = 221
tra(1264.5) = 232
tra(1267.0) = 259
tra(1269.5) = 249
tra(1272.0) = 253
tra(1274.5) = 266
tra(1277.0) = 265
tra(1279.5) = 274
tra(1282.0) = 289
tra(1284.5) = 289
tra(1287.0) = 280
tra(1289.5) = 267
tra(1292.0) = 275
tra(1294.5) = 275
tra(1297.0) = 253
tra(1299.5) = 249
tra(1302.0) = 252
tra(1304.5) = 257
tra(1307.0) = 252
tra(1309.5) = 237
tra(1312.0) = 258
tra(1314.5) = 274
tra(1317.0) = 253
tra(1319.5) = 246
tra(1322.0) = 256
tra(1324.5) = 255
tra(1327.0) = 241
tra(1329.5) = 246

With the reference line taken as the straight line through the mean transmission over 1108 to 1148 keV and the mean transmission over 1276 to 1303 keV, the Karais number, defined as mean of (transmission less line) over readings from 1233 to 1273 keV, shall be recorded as -20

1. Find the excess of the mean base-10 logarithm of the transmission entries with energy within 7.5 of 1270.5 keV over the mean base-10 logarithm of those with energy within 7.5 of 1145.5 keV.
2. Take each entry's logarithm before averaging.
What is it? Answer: 0.12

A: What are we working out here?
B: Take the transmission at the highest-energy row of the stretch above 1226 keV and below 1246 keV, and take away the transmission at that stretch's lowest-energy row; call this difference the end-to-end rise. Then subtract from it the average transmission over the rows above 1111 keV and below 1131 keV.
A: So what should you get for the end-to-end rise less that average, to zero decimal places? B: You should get -198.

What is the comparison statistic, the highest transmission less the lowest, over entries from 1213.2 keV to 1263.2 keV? 58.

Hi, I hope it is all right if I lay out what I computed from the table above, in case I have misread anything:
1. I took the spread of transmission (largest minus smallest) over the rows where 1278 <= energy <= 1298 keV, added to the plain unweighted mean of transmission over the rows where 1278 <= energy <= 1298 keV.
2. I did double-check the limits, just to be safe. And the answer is 311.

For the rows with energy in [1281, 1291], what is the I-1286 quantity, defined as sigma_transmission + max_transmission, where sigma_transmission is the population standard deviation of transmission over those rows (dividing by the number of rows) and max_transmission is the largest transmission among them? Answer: 298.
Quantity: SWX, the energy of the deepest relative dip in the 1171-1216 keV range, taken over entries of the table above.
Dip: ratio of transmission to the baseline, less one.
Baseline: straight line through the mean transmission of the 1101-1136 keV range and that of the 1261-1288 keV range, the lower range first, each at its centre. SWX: 1202.0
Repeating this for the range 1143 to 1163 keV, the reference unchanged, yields 1147.0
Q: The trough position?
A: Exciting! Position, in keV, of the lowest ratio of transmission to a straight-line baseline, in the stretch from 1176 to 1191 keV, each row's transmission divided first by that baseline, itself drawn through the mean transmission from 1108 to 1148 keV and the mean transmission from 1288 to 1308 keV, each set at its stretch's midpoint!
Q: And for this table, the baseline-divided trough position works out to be 1187.0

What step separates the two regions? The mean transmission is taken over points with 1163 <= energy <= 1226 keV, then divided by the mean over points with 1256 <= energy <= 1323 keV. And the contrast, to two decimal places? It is 0.70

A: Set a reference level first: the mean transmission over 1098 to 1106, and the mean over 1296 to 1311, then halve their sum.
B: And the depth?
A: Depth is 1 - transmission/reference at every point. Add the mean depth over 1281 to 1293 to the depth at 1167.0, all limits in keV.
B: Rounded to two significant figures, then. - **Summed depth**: -0.22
